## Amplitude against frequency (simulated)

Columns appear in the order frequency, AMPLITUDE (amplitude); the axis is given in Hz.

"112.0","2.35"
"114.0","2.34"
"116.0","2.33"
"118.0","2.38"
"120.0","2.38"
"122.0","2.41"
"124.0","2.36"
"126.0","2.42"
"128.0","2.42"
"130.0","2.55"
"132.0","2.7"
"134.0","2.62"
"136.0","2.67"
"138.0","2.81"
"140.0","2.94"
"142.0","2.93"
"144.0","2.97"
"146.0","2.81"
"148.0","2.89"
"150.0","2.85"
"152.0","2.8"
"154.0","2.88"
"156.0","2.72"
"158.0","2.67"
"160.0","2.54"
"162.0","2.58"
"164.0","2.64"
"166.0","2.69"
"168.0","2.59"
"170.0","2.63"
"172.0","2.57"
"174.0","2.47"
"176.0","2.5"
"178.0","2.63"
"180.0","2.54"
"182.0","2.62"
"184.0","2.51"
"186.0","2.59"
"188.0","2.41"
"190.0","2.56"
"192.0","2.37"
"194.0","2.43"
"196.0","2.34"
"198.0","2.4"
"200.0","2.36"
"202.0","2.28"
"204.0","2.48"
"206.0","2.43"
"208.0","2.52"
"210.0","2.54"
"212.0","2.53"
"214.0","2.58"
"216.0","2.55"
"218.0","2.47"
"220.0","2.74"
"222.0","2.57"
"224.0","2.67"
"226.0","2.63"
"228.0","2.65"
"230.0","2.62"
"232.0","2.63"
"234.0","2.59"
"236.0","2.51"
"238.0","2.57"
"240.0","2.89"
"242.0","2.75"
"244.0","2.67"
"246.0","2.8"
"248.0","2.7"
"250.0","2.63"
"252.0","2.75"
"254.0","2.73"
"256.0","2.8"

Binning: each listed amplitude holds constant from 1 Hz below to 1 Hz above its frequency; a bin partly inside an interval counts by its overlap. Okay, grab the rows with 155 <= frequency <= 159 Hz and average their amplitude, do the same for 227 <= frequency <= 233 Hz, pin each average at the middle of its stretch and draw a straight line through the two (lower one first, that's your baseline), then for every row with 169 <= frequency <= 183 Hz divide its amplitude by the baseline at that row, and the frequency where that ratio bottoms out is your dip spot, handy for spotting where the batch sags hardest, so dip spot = 174.0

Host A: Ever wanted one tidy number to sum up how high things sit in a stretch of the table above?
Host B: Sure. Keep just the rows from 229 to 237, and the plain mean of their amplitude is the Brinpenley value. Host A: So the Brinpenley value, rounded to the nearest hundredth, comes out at 2.59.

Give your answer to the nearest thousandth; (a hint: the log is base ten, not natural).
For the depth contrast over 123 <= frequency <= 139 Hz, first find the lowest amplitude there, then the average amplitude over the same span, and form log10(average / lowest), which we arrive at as 0.037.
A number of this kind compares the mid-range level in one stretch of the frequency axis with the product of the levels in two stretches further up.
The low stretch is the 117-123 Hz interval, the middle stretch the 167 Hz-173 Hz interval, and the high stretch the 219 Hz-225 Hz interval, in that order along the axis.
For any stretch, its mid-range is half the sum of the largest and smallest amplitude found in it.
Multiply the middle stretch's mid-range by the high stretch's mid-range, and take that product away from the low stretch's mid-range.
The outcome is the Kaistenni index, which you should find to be -4.51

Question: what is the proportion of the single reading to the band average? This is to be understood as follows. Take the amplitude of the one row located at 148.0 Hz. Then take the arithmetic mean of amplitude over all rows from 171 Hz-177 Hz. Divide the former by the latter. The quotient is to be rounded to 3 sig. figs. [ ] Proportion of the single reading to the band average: 1.15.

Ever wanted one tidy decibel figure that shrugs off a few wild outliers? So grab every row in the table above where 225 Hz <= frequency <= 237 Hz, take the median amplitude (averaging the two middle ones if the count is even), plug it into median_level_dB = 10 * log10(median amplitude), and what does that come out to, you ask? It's 4.19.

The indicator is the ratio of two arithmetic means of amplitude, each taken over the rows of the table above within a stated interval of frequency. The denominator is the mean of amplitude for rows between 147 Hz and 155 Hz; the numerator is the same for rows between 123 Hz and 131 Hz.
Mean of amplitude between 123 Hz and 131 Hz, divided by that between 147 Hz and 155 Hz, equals 0.85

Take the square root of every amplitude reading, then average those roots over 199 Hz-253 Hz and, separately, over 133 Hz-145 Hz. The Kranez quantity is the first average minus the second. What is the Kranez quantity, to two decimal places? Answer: -0.07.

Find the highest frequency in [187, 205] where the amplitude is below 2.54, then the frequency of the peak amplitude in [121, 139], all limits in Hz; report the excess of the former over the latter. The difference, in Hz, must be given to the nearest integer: 66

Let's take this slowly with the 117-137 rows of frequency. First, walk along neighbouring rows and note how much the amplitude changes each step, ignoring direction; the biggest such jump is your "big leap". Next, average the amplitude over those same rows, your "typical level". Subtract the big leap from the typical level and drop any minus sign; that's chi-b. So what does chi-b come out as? 2.34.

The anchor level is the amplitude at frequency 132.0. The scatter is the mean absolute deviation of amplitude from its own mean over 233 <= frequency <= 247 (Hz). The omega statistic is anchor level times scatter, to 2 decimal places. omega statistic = 0.30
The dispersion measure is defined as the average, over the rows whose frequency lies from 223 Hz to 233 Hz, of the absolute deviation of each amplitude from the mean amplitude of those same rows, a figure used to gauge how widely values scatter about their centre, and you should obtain 0.016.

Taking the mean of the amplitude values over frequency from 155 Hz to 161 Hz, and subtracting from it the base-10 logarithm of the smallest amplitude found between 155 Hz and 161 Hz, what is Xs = 2.24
